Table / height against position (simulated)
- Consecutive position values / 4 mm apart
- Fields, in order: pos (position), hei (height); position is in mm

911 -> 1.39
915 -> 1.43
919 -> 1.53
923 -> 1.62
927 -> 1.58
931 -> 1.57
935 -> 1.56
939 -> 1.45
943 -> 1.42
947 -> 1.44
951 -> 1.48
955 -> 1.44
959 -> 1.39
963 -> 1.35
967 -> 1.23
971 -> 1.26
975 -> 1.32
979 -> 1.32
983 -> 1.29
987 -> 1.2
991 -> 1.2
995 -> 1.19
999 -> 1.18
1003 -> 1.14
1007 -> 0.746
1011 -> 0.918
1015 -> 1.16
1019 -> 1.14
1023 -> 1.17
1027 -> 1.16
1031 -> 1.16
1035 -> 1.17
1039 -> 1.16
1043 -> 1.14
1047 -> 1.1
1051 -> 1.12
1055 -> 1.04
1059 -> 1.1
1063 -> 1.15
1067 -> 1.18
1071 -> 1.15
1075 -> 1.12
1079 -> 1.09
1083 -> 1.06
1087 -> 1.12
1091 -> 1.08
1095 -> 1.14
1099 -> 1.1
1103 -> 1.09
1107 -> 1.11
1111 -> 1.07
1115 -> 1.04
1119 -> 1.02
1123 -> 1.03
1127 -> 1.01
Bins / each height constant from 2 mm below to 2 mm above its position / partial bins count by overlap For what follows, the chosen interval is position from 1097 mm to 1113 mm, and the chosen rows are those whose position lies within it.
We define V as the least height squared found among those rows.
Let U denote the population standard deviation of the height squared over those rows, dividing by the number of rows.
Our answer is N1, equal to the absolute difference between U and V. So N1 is 1.11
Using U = 0.03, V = 1.14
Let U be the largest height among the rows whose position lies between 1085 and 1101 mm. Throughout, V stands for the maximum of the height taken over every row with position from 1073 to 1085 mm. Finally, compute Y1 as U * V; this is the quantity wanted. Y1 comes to 1.28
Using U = 1.14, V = 1.12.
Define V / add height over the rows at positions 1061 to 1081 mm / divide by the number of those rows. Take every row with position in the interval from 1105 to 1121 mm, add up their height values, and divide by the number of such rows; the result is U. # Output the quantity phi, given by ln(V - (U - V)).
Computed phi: 0.20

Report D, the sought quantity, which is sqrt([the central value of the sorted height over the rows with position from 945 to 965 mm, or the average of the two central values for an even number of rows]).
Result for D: 1.20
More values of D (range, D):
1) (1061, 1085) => 1.07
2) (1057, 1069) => 1.07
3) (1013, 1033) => 1.08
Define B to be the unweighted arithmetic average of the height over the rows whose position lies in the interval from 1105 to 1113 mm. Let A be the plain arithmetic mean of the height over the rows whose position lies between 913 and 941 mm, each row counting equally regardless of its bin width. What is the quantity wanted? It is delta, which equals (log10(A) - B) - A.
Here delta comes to -2.44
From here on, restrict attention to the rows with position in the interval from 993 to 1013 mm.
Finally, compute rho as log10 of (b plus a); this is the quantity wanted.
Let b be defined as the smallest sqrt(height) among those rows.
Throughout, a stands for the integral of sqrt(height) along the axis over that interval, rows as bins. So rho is 1.32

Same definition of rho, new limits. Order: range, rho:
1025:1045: 1.35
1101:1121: 1.34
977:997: 1.37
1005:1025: 1.32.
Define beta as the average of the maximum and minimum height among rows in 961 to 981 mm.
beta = 1.29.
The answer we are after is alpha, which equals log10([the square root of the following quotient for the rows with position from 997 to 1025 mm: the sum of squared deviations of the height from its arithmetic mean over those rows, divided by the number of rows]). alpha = -0.8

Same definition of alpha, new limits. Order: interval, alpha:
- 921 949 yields -1.1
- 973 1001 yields -1.2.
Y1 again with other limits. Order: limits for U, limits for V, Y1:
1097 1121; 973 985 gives 1.47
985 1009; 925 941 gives 1.90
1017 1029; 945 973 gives 1.73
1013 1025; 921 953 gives 1.90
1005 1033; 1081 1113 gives 1.33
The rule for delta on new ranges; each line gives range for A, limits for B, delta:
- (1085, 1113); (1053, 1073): -2.18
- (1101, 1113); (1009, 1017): -2.09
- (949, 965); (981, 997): -2.48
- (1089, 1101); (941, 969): -2.46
